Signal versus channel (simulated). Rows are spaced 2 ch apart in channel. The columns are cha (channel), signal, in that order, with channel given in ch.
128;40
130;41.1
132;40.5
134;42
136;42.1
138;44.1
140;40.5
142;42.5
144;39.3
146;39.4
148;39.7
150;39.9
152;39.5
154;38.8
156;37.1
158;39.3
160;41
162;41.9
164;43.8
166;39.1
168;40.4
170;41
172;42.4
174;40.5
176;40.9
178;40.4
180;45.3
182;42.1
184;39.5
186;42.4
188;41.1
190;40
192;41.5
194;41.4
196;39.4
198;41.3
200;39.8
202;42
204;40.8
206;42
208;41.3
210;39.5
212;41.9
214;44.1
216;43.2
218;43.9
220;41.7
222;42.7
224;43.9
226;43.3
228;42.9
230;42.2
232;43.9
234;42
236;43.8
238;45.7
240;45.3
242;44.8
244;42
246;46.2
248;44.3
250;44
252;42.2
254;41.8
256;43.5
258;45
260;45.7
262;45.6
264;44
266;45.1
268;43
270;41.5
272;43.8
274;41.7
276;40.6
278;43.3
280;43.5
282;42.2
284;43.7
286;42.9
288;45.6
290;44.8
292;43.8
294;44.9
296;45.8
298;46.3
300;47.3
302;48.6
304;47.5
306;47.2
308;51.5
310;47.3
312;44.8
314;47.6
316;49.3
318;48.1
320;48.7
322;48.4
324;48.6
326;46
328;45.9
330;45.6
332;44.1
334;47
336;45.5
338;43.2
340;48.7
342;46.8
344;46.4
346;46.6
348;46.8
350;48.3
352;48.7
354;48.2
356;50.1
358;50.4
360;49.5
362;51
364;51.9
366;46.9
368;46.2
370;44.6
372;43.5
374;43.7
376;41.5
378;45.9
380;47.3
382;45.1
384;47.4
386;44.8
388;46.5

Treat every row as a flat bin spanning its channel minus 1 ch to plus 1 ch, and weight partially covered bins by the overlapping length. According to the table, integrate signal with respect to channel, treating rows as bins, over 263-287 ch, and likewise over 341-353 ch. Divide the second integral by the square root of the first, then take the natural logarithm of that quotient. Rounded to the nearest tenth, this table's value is 2.9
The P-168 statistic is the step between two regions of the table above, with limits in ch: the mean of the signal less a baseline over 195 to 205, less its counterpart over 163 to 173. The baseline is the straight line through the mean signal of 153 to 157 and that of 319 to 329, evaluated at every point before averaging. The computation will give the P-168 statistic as -2.5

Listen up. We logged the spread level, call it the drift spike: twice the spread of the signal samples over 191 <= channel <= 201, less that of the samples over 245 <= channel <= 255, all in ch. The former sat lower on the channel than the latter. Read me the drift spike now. 0.2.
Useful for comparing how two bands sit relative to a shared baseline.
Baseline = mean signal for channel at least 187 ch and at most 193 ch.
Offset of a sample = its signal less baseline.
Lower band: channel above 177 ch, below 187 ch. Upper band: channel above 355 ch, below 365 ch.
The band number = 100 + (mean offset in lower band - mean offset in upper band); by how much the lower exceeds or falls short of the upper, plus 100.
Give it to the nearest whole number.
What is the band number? 91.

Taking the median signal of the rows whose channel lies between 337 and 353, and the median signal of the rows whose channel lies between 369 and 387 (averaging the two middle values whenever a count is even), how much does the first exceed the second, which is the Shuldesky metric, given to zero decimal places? 2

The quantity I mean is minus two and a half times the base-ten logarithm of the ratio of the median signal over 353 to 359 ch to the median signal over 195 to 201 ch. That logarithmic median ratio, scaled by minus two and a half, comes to -0.250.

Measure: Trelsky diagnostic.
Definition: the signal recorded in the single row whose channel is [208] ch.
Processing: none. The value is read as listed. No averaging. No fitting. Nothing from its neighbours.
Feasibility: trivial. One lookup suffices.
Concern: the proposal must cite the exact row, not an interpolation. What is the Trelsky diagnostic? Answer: 41.3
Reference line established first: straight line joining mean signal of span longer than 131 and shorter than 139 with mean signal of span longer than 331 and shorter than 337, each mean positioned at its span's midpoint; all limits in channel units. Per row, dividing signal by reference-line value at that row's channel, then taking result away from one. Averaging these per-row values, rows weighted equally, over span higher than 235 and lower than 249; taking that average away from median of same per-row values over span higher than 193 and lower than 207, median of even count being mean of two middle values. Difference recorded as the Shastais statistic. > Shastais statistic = 0.06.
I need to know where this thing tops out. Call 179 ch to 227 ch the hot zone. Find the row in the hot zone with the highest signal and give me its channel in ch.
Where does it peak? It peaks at 180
